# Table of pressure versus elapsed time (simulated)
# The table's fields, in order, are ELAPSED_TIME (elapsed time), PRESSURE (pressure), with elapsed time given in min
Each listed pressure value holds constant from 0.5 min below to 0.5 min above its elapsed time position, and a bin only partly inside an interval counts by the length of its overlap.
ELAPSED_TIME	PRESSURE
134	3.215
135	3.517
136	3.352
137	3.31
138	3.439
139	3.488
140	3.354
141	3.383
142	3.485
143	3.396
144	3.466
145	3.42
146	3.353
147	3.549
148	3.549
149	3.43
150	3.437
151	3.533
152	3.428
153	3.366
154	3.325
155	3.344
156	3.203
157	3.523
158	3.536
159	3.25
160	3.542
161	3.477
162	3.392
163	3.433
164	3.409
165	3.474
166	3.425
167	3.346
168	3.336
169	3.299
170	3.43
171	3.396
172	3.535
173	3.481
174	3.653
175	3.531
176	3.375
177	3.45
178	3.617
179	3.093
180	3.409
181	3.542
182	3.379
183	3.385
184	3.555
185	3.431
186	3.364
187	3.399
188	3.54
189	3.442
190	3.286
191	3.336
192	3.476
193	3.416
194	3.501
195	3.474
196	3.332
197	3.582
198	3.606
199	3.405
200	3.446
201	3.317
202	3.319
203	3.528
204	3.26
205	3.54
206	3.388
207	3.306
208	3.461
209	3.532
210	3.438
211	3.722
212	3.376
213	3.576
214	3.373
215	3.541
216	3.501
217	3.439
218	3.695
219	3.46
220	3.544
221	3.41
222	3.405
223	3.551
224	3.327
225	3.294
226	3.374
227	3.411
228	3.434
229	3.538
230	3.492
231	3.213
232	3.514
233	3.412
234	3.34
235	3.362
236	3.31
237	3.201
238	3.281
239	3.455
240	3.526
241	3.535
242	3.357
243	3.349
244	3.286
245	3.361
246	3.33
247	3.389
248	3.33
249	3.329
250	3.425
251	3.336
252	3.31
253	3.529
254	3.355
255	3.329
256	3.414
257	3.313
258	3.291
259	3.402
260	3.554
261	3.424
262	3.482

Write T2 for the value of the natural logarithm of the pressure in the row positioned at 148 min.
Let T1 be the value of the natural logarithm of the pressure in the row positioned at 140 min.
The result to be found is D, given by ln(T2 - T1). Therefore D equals -2.9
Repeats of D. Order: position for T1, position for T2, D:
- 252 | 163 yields -3.3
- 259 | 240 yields -3.3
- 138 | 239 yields -5.4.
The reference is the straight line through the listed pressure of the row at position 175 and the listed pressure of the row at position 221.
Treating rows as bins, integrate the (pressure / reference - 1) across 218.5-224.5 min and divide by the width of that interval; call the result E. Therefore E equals 0.012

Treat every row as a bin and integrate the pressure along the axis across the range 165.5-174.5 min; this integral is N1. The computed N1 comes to 31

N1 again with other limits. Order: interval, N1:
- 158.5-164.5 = 21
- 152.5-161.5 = 31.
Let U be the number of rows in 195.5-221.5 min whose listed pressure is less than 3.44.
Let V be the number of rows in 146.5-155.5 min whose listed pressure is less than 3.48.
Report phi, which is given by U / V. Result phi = 2.0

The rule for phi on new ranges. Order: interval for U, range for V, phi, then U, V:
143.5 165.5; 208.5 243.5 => 0.6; 13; 22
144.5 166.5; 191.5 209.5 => 1.2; 14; 12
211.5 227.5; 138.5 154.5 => 0.8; 9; 11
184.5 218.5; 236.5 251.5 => 1.3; 17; 13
